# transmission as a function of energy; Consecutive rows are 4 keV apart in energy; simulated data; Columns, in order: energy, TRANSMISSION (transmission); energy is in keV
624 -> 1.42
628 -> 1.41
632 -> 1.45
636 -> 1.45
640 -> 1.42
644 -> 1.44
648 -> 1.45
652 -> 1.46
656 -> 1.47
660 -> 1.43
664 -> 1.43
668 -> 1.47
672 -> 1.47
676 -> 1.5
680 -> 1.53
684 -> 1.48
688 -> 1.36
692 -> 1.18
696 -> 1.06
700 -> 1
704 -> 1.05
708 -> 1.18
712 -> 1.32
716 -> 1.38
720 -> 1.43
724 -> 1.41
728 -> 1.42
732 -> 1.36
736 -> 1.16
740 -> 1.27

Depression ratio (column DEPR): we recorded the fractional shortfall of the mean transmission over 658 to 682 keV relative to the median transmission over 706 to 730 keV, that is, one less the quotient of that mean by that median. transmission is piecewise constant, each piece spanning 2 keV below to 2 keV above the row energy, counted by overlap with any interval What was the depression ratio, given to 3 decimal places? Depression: -0.055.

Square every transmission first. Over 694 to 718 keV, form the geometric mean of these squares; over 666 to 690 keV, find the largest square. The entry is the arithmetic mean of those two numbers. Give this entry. 1.84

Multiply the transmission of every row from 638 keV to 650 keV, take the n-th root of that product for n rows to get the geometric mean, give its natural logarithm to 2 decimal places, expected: 0.36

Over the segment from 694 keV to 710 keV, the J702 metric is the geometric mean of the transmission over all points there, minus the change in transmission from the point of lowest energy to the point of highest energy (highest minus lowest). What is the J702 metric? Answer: 0.95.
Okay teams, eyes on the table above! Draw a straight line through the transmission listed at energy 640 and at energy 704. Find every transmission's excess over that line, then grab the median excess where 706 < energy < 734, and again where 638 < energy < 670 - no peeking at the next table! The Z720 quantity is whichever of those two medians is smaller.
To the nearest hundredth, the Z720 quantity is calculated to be 0.12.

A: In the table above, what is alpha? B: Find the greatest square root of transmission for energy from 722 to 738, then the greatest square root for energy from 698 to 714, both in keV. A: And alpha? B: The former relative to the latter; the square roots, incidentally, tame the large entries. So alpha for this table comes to 1.04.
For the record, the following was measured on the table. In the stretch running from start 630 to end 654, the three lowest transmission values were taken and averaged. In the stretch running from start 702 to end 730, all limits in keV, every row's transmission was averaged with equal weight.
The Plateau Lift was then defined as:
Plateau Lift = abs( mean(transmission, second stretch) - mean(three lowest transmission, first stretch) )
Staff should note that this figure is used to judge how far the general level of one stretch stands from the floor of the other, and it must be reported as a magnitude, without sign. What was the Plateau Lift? 0.12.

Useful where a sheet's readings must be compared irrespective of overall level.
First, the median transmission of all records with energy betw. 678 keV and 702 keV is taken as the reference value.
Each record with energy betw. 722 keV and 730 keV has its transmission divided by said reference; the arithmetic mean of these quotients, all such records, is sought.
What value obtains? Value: 1.11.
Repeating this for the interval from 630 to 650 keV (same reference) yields 1.14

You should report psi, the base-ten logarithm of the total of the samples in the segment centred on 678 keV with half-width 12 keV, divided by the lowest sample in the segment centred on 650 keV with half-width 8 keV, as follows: 0.79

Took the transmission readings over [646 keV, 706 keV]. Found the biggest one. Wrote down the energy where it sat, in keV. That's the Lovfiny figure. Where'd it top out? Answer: 680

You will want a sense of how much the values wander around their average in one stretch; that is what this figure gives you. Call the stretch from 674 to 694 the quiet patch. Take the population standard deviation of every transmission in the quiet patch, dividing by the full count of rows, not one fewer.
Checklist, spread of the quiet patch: 0.13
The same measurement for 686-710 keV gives 0.12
